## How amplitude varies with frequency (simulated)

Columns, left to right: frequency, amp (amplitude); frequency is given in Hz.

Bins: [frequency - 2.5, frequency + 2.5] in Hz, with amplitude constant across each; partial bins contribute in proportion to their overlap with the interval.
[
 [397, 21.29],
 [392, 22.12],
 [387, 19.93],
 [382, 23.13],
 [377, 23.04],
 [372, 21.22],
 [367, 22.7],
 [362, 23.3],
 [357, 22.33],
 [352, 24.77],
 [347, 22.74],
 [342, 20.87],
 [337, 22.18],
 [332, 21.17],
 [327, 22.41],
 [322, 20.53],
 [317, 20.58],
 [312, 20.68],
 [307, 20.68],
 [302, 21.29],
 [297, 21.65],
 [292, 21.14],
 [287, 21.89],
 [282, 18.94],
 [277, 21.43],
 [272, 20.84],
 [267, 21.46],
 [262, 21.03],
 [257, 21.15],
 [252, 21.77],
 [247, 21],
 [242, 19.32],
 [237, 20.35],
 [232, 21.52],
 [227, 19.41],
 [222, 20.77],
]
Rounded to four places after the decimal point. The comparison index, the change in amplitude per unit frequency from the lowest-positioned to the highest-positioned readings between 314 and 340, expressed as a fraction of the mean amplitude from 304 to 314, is 0.0039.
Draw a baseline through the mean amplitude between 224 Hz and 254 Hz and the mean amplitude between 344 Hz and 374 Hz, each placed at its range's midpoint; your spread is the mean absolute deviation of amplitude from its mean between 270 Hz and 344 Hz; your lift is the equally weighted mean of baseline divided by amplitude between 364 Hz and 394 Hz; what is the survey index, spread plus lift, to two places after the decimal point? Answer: 1.65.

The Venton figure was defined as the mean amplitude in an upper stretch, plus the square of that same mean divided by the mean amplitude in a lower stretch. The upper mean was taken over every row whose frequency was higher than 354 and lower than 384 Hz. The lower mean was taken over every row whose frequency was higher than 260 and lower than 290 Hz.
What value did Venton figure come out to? 47.1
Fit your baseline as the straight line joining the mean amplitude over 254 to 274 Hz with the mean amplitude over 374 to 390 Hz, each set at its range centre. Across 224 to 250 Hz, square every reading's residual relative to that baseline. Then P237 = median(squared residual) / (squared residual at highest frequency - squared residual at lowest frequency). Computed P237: -0.2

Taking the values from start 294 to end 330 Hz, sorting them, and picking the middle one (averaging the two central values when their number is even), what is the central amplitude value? 20.7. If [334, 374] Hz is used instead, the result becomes 22.5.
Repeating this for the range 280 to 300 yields 21.4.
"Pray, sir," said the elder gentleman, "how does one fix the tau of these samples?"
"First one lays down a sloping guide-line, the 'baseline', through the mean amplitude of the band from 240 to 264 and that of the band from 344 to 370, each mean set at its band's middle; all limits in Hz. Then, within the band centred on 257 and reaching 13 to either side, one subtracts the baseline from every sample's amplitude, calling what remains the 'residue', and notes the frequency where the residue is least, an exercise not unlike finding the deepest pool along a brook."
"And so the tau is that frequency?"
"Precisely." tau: 262 Hz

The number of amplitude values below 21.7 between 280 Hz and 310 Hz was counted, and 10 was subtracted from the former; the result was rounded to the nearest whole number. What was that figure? -5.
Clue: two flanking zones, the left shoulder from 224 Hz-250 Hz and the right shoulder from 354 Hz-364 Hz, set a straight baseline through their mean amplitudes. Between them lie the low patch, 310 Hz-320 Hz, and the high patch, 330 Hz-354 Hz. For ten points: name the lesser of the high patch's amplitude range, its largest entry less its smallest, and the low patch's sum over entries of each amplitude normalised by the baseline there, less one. -0.12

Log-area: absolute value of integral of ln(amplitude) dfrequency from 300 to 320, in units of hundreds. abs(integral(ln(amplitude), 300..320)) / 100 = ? 0.607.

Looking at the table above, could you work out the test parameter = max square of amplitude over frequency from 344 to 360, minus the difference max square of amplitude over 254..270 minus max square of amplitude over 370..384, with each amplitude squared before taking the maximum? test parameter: 688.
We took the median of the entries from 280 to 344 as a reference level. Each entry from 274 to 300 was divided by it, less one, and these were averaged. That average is -0.01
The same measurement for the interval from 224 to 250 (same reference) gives -0.04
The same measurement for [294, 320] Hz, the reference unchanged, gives -0.01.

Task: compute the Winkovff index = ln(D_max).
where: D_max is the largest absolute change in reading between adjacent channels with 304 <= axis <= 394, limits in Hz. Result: 1.2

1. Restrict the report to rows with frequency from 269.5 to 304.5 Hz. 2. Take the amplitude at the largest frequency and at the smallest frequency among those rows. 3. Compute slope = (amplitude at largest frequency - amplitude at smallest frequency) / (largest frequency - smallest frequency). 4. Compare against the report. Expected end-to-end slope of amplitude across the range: 0.015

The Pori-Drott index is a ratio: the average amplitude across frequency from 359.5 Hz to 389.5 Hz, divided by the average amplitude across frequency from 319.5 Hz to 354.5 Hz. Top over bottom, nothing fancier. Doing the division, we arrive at 1.01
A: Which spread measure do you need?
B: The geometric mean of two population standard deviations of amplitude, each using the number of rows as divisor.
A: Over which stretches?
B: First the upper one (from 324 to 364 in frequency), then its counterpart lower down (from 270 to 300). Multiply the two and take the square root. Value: 1.1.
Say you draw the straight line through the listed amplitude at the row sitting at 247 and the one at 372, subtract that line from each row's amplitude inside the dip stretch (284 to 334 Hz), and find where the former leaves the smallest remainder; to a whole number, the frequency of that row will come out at 322 Hz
